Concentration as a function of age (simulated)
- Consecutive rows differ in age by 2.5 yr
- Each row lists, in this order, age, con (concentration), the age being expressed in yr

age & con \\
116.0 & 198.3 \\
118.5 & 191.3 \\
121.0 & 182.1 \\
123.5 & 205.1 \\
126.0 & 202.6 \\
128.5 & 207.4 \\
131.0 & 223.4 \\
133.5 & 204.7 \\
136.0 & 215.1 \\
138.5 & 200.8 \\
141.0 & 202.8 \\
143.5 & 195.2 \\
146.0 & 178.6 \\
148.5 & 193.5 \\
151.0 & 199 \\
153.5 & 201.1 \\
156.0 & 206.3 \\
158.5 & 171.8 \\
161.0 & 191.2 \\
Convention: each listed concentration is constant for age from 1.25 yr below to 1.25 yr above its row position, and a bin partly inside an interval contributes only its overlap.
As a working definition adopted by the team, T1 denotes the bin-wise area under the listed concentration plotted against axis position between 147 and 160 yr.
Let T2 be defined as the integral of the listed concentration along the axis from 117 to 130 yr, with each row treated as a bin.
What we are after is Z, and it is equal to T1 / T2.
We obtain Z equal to 0.98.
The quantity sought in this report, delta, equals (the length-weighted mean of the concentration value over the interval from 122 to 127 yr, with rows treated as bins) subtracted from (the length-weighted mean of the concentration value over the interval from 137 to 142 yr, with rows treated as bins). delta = 0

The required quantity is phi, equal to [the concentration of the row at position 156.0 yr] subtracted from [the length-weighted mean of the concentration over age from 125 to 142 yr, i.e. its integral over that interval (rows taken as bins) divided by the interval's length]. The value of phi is 2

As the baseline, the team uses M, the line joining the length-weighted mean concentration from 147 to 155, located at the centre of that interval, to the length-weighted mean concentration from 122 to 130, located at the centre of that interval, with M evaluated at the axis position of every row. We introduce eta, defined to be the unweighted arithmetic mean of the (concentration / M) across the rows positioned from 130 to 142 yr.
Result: 1.04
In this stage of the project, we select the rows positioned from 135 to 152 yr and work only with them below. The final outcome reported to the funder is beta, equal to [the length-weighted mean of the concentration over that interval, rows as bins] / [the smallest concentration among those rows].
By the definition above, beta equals 1.11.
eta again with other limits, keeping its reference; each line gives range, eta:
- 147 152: 0.99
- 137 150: 0.97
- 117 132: 0.98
